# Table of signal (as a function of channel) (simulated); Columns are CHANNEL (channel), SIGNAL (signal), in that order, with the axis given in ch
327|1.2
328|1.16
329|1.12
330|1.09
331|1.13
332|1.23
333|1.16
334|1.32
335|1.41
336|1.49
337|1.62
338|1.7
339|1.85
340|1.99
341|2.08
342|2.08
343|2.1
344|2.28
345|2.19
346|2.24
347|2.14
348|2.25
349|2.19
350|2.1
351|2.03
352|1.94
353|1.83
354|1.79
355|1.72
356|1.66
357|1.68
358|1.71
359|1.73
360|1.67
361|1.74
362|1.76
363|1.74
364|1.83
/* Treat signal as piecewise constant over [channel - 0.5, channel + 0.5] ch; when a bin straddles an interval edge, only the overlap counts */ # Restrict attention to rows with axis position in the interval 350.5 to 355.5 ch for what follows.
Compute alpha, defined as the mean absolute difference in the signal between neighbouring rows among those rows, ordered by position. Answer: 0.08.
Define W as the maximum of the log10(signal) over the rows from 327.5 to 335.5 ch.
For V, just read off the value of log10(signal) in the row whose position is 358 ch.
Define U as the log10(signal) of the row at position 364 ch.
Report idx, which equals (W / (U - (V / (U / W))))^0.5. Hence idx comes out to 1.07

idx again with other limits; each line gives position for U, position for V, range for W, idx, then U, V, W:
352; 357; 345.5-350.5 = 5.40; 0.29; 0.23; 0.35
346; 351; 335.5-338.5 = 1.25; 0.35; 0.31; 0.23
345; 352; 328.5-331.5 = 0.42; 0.34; 0.29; 0.05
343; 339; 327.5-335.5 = 0.87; 0.32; 0.27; 0.15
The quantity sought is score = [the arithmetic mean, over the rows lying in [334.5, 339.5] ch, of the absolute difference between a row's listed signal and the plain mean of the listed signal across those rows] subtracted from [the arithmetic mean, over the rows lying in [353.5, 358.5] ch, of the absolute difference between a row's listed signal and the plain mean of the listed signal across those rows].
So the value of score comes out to -0.097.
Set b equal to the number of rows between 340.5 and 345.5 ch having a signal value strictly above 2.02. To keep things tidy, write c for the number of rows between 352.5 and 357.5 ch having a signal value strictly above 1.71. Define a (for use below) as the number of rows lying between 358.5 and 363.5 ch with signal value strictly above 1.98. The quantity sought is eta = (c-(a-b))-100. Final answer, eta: -92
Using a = 0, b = 5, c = 3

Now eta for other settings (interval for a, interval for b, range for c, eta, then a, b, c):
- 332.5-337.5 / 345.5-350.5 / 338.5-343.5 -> -90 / 0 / 5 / 5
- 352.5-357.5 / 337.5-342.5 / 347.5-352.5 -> -93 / 0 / 2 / 5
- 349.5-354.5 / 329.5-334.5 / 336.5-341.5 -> -99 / 2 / 0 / 3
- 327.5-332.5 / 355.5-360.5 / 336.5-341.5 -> -97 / 0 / 0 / 3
